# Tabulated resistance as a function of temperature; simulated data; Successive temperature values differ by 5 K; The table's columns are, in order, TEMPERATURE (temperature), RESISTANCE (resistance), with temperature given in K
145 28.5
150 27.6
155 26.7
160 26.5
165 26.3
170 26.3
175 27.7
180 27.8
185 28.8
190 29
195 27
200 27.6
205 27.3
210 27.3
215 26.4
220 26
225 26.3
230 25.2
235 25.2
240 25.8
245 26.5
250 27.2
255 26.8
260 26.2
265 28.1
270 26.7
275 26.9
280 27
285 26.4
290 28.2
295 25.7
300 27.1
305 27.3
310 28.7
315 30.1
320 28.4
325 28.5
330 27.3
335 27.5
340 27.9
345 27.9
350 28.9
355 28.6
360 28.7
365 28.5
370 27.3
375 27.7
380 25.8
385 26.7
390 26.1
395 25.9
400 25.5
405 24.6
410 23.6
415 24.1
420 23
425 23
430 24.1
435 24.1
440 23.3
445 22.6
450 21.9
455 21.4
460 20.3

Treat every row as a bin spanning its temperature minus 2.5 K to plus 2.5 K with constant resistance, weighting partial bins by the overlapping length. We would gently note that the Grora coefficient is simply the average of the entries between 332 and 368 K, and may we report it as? 28.3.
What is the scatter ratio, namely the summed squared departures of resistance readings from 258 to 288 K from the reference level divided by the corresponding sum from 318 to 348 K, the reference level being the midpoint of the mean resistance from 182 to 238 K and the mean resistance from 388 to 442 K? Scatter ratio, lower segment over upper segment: 0.36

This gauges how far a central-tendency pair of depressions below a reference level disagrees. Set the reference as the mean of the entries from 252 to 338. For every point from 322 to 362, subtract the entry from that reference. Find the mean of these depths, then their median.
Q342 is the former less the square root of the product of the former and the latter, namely -1.4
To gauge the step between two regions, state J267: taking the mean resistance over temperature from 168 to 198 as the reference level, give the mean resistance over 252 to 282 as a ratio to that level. 0.97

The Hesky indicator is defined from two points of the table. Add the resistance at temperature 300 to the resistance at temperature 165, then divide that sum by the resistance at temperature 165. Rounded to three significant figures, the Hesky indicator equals 2.03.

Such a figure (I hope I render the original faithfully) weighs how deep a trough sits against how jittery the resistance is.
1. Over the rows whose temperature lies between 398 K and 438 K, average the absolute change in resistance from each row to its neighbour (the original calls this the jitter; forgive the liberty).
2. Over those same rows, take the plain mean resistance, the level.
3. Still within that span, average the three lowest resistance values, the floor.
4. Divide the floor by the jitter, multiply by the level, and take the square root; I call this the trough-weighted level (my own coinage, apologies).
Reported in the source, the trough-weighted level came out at 29.1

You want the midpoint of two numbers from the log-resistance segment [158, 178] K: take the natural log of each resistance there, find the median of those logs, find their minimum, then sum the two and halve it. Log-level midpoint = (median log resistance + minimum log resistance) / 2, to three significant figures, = 3.27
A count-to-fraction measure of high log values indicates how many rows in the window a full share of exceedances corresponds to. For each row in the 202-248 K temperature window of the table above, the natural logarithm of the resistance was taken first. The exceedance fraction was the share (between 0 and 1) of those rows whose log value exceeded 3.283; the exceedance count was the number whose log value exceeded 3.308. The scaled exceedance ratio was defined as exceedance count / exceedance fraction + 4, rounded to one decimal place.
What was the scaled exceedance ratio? 4.0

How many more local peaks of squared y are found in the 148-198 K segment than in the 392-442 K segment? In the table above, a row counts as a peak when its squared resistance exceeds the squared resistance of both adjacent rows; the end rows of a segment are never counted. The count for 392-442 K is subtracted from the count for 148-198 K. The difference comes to 0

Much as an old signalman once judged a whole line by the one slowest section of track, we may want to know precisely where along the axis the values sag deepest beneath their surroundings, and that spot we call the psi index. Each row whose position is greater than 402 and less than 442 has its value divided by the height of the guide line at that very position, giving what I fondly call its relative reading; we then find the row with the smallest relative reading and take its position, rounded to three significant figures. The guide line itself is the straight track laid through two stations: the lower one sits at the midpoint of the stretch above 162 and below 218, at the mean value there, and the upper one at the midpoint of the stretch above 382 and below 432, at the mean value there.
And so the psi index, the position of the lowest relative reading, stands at 420 K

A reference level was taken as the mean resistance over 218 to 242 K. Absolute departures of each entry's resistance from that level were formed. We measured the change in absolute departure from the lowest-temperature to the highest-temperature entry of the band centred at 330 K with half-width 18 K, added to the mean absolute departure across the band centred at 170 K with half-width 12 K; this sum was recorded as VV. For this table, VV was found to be -0.98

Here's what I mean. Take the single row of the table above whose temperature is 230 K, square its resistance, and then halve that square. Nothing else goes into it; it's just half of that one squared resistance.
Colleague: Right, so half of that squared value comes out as 318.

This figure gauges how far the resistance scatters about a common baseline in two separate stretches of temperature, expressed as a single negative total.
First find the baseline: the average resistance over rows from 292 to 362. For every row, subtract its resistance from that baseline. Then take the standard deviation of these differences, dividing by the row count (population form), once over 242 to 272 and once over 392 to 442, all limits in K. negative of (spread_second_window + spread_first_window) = -1.55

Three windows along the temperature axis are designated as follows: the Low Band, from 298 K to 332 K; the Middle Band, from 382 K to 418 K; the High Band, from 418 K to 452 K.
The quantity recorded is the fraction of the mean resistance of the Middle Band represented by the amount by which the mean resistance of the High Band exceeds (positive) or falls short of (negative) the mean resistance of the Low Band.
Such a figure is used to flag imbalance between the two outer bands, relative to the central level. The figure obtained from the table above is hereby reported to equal -0.20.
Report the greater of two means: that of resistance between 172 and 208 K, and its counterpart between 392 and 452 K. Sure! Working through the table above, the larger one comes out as 27.9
